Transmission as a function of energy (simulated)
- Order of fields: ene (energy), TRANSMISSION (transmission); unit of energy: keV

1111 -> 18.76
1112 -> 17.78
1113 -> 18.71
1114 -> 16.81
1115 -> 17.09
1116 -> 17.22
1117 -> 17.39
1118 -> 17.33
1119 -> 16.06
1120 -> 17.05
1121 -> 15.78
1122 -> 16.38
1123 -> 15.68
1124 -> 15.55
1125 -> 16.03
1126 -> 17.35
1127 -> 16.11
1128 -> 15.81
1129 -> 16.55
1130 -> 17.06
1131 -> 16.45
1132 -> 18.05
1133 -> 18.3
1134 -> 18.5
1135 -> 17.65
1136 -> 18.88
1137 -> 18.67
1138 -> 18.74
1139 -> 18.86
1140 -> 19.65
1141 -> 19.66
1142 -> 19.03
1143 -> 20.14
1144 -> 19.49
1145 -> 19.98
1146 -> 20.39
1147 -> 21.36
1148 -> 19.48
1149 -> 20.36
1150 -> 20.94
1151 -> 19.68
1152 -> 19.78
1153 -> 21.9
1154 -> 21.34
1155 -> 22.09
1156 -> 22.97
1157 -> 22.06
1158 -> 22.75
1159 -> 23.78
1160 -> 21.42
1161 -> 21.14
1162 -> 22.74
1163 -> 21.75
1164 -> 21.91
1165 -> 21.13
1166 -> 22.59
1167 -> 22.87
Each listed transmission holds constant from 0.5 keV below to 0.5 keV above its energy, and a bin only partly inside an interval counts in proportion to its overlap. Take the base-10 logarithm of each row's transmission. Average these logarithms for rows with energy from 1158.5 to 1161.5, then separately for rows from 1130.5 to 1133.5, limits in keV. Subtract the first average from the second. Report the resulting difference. -0.10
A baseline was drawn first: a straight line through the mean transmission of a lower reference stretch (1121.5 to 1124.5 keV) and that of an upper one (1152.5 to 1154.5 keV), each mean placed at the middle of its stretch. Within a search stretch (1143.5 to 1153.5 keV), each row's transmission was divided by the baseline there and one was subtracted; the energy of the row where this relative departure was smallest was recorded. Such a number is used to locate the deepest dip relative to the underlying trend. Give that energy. 1152 keV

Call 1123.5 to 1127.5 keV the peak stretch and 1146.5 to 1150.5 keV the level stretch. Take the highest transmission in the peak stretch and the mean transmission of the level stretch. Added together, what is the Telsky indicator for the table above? 37.9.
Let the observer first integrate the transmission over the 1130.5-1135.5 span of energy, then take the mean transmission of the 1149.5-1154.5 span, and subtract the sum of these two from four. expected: -106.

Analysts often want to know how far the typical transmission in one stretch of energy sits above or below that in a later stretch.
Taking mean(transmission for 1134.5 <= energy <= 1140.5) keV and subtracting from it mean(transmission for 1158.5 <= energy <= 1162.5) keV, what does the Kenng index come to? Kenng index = -3.5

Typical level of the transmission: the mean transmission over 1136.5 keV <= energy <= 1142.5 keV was 19.1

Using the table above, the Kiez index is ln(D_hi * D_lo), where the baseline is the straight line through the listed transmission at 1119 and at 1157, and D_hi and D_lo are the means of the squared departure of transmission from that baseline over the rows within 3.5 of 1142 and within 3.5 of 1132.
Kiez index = -2.3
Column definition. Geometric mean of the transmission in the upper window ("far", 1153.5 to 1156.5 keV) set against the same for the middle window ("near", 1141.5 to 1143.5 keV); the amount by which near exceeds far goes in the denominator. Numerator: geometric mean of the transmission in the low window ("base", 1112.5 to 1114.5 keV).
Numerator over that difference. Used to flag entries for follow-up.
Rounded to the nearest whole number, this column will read -7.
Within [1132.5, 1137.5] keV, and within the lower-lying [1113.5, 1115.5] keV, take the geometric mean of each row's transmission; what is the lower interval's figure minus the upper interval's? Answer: -1.4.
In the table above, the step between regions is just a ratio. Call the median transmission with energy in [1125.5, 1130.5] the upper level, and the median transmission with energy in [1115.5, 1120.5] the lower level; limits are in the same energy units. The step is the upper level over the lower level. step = 0.96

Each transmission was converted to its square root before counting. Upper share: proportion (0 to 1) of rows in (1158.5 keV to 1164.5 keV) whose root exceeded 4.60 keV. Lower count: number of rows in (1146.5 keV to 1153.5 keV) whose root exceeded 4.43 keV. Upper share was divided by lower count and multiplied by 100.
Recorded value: 13.9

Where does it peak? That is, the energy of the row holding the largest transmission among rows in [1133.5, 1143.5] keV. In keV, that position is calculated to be 1143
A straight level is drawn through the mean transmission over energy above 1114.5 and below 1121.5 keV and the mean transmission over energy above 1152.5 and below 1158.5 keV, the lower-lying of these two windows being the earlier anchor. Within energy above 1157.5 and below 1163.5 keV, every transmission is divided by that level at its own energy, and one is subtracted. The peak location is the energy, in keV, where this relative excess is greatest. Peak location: 1159 keV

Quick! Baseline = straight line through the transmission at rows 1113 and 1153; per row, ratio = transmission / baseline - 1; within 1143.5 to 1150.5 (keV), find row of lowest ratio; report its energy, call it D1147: 1148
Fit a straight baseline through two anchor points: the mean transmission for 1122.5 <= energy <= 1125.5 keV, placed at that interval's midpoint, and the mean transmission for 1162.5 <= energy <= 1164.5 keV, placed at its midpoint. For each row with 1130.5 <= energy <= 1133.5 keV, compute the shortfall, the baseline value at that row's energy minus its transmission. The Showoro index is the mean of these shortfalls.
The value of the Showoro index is -0.62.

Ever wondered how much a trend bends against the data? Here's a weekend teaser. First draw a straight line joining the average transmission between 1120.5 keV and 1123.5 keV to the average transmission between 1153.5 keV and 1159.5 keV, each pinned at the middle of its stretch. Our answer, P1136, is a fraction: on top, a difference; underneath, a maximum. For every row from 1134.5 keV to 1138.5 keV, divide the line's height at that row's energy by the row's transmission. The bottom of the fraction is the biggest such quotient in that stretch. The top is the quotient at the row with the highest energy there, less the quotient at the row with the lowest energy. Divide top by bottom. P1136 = -0.029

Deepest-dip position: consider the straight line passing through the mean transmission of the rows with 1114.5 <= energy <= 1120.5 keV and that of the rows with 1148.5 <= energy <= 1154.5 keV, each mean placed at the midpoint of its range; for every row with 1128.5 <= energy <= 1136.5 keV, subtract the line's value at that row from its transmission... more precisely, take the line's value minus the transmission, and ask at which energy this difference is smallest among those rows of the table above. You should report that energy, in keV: 1136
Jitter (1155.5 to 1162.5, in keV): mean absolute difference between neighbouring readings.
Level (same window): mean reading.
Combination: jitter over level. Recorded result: 0.051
